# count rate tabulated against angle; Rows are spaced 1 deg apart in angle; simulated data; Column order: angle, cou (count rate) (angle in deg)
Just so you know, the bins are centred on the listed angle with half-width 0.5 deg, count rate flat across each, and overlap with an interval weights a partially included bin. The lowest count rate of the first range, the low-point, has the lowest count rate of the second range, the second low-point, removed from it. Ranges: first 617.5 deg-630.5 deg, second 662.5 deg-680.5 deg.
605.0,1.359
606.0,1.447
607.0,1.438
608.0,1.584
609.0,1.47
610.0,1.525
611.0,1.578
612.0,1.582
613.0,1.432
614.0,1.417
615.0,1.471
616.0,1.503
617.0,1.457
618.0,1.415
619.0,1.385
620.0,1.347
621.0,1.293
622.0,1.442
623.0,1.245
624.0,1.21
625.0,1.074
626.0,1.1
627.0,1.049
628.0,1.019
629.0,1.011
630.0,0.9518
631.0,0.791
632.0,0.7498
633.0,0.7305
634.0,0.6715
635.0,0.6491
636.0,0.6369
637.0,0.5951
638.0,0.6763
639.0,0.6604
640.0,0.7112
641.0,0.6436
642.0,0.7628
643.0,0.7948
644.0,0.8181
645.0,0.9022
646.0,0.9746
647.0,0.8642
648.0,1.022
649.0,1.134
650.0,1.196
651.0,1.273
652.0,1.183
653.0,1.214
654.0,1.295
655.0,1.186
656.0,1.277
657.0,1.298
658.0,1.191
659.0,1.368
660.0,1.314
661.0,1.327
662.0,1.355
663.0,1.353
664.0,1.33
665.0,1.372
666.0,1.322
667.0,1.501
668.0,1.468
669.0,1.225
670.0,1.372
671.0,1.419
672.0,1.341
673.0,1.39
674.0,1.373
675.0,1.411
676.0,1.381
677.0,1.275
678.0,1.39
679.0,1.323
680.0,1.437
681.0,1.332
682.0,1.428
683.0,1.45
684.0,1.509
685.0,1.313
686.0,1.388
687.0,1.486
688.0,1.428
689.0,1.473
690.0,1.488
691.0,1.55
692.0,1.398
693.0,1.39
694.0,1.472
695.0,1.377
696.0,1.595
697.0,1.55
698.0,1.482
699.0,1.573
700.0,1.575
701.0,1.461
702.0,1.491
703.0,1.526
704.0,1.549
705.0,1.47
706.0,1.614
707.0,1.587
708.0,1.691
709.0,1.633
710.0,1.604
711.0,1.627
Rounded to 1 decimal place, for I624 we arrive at -0.3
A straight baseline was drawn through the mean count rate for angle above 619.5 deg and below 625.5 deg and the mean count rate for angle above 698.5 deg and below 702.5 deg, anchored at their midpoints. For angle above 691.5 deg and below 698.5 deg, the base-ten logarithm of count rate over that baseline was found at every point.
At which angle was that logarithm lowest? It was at 695.0 deg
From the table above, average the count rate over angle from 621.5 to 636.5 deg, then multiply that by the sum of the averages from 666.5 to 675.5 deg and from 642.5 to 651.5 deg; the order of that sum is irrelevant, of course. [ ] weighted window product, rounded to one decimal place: 2.3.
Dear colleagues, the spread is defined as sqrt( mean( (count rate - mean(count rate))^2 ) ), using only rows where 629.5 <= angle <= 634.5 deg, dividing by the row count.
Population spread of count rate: 0.09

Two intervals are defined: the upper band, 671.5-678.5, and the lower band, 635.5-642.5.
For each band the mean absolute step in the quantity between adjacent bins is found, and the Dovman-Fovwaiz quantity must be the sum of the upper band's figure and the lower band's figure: 0.122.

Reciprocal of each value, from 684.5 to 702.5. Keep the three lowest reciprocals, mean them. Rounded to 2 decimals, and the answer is 0.63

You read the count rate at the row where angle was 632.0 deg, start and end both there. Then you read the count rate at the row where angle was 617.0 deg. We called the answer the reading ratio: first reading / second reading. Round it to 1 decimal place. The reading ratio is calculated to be 0.5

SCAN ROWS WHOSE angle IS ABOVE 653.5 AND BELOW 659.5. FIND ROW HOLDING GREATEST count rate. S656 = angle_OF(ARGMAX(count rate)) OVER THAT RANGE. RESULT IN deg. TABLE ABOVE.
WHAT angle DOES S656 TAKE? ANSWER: 659.0 deg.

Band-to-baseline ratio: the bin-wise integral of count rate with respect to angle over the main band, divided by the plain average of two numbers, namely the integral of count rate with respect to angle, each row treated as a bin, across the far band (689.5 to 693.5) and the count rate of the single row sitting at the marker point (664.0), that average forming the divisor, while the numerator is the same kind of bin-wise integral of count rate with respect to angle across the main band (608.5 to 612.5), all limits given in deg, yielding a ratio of 1.72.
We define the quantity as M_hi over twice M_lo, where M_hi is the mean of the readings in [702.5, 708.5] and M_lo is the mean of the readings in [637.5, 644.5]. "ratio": 1.09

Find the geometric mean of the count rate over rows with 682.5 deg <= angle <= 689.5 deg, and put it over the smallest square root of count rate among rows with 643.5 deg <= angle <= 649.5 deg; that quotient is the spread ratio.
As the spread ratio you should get 1.59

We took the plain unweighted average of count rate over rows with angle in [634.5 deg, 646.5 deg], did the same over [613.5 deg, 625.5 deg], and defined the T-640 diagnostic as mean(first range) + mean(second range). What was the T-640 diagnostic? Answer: 2.09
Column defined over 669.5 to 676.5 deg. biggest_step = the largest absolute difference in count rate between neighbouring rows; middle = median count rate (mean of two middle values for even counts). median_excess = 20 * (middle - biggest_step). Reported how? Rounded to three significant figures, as 26.1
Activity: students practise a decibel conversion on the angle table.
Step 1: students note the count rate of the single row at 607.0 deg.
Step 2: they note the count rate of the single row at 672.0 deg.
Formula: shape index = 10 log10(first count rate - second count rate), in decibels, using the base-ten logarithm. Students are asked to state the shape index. -10.1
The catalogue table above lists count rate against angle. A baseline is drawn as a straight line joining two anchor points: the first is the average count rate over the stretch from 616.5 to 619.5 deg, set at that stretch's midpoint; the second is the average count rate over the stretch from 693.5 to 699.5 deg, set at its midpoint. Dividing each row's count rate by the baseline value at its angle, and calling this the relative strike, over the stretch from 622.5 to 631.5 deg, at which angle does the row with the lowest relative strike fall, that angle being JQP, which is 631.0 deg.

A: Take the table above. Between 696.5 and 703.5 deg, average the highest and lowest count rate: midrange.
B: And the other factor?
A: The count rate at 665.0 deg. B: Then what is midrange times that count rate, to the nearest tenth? 2.1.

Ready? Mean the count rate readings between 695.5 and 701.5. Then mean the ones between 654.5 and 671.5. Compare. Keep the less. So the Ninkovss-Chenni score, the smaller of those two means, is 1.33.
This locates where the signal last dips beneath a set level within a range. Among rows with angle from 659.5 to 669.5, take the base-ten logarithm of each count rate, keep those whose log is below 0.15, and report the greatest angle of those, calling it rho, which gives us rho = 669.0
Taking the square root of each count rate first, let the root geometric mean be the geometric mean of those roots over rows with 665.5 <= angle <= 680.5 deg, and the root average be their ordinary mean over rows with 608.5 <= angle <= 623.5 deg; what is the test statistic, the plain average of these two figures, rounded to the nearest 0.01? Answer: 1.19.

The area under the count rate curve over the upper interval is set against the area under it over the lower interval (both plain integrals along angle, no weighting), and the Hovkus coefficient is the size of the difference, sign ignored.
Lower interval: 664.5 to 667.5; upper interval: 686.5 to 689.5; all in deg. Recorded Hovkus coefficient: 0.2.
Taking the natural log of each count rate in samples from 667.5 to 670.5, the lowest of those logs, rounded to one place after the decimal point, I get 0.2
